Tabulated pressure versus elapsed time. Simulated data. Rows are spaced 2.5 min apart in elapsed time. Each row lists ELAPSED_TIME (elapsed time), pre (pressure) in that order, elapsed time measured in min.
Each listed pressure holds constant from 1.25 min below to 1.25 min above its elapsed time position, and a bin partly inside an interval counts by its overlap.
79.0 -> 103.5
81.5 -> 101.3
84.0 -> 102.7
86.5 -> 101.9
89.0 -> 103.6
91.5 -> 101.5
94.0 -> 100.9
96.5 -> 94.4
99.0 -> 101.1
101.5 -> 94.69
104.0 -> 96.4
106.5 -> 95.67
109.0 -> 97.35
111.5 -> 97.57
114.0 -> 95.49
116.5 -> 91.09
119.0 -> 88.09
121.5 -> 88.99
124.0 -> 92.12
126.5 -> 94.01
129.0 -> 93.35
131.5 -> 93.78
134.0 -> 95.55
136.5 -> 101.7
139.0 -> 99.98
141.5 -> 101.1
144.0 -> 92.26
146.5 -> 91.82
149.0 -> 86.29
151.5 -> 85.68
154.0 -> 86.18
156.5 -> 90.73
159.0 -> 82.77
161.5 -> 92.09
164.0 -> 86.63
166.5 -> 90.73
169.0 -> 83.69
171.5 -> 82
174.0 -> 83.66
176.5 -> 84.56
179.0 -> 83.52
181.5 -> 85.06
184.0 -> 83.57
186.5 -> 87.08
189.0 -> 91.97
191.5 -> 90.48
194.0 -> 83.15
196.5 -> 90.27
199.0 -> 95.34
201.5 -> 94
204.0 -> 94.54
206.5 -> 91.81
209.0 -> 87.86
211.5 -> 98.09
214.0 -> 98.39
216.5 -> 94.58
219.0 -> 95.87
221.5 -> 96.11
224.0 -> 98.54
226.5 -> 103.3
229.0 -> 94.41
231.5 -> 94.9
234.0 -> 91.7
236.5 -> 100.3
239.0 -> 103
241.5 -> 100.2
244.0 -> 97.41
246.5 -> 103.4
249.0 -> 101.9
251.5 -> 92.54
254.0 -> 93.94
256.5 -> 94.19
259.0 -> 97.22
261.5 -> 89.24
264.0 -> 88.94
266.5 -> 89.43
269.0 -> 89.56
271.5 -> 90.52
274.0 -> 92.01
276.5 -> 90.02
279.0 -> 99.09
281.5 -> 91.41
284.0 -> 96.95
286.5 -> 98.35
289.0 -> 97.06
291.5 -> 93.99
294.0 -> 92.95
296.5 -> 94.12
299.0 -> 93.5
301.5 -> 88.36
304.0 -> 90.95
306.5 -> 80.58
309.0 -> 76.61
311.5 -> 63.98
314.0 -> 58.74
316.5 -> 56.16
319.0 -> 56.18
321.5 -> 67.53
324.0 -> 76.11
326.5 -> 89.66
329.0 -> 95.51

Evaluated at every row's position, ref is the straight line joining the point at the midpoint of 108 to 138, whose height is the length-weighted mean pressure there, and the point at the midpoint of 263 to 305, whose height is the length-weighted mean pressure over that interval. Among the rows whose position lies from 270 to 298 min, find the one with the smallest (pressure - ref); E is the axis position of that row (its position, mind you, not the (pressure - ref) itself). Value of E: 276.5 min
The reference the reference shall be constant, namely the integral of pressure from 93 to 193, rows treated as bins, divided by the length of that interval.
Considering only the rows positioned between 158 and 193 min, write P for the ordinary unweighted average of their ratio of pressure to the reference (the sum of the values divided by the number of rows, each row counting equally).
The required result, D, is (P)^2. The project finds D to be 0.89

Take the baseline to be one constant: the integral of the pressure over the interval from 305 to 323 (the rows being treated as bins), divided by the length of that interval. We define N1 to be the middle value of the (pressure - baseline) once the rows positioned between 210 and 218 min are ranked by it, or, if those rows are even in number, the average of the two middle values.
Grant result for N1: 32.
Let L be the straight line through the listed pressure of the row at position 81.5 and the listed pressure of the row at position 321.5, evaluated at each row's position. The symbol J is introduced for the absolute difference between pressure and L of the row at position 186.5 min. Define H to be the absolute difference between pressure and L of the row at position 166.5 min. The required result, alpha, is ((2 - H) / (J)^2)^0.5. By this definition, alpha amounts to 1.4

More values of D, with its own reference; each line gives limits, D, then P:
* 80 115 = 1.17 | 1.08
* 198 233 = 1.10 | 1.05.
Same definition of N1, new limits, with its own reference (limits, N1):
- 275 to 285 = 28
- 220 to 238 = 30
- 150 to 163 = 20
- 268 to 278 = 24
